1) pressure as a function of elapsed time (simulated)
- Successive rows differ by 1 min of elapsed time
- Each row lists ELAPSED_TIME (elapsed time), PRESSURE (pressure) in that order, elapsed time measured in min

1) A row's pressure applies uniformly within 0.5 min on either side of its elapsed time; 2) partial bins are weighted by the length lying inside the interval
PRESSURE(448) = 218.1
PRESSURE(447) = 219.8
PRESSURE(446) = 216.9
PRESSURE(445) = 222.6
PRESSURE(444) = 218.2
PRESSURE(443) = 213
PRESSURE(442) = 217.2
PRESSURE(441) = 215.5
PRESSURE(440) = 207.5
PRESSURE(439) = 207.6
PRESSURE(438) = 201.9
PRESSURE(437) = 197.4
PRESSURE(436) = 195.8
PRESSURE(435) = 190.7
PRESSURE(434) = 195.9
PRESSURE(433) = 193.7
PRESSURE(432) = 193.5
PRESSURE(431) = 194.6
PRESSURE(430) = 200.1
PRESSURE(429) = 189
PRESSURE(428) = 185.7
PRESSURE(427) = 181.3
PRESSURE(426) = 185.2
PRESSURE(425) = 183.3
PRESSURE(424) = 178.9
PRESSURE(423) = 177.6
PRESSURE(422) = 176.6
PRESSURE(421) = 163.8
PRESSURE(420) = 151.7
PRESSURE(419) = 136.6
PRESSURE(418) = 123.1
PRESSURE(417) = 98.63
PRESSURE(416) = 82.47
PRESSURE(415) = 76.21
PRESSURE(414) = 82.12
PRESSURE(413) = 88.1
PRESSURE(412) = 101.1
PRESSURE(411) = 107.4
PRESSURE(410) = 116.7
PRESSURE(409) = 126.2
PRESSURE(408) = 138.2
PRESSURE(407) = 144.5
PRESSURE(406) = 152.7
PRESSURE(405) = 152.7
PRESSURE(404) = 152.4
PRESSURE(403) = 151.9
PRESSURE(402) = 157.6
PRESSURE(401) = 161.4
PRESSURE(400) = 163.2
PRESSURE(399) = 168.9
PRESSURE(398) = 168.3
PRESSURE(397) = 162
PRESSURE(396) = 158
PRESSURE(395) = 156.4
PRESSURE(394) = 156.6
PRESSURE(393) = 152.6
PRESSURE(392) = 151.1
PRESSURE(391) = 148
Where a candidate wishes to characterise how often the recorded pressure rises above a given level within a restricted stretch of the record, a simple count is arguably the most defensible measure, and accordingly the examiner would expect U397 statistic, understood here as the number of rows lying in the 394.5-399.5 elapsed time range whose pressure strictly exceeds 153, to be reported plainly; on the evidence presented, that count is 5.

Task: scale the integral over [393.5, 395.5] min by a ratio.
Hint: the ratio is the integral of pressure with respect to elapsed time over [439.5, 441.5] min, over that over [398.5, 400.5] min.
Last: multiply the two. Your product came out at 399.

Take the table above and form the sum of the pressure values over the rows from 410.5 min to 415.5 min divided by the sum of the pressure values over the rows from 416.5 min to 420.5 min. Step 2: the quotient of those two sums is 0.89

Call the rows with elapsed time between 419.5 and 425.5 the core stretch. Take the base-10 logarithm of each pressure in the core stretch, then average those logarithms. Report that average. 2.23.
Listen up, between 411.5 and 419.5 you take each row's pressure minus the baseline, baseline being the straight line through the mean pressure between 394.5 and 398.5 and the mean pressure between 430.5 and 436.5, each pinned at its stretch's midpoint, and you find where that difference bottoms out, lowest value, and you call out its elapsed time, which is 415 min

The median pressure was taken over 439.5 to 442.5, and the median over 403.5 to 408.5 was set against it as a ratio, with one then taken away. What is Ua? -0.3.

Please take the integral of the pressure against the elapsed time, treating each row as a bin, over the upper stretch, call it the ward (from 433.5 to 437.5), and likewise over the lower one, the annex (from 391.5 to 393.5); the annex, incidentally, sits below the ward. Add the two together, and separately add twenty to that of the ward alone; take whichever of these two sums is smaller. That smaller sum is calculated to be 800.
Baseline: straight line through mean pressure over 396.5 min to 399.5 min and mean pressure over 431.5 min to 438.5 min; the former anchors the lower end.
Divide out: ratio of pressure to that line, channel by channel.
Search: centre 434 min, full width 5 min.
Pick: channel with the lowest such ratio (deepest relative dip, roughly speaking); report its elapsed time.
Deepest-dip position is 435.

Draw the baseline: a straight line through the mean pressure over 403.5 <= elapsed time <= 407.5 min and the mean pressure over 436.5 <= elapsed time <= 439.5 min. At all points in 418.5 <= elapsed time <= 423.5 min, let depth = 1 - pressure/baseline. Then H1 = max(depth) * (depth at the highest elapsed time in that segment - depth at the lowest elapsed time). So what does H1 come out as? -0.042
